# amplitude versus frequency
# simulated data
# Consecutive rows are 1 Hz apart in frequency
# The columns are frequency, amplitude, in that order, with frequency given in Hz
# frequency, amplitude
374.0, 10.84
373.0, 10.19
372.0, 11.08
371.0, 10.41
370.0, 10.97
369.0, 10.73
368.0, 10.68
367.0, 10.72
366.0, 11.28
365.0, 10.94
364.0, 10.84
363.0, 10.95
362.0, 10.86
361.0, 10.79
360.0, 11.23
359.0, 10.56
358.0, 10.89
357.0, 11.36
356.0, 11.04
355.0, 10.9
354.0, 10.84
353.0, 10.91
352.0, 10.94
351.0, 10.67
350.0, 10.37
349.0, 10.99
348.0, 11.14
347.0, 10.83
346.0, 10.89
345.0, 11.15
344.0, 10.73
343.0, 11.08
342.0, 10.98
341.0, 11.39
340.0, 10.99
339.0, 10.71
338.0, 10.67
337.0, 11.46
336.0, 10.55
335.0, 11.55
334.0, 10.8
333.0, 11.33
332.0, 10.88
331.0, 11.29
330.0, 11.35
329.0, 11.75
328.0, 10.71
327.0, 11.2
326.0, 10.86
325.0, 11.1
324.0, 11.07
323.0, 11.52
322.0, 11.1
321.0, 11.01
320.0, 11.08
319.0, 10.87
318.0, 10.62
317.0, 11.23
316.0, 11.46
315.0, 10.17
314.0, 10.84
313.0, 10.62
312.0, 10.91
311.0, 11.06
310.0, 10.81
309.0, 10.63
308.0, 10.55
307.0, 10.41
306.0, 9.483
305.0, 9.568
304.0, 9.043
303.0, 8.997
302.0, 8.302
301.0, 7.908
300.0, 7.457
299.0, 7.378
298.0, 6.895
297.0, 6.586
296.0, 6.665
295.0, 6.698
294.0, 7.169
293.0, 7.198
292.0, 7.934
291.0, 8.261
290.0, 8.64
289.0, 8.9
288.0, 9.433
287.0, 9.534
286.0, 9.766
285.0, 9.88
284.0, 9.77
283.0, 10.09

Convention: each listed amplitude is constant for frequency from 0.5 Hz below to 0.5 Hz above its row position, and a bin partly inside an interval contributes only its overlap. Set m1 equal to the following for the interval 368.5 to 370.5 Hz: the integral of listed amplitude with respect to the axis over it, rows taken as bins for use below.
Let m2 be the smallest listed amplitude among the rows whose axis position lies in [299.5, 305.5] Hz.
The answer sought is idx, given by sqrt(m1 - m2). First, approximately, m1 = 22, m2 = 7.457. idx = 3.8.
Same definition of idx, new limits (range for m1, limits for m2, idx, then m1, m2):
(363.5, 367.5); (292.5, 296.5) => 6.1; 44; 6.665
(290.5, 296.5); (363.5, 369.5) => 5.8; 44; 10.68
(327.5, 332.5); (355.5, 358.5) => 6.7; 56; 10.89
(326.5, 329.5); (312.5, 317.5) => 4.8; 34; 10.17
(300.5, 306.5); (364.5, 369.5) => 6.5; 53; 10.68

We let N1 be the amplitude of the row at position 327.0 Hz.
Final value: 11.2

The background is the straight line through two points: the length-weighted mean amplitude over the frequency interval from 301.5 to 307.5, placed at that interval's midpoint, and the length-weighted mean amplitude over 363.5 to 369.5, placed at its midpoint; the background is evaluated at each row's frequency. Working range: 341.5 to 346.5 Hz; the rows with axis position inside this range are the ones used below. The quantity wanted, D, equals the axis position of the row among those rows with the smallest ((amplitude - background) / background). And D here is 344.0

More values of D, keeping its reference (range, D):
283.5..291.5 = 291.0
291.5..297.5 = 297.0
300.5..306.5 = 301.0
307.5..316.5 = 315.0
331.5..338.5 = 336.0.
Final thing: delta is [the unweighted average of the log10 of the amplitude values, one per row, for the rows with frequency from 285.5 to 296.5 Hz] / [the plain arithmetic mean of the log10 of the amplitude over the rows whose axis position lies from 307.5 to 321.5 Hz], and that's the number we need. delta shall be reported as 0.88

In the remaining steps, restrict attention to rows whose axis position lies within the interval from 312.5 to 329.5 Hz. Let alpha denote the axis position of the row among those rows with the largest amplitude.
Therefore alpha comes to 329.0 Hz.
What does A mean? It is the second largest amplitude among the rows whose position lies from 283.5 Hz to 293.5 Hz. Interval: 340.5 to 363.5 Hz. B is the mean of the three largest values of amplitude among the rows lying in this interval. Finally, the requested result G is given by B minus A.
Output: 1.6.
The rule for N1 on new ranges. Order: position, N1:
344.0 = 10.73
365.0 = 10.94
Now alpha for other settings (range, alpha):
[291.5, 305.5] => 305.0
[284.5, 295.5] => 285.0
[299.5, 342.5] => 329.0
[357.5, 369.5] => 366.0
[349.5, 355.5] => 352.0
